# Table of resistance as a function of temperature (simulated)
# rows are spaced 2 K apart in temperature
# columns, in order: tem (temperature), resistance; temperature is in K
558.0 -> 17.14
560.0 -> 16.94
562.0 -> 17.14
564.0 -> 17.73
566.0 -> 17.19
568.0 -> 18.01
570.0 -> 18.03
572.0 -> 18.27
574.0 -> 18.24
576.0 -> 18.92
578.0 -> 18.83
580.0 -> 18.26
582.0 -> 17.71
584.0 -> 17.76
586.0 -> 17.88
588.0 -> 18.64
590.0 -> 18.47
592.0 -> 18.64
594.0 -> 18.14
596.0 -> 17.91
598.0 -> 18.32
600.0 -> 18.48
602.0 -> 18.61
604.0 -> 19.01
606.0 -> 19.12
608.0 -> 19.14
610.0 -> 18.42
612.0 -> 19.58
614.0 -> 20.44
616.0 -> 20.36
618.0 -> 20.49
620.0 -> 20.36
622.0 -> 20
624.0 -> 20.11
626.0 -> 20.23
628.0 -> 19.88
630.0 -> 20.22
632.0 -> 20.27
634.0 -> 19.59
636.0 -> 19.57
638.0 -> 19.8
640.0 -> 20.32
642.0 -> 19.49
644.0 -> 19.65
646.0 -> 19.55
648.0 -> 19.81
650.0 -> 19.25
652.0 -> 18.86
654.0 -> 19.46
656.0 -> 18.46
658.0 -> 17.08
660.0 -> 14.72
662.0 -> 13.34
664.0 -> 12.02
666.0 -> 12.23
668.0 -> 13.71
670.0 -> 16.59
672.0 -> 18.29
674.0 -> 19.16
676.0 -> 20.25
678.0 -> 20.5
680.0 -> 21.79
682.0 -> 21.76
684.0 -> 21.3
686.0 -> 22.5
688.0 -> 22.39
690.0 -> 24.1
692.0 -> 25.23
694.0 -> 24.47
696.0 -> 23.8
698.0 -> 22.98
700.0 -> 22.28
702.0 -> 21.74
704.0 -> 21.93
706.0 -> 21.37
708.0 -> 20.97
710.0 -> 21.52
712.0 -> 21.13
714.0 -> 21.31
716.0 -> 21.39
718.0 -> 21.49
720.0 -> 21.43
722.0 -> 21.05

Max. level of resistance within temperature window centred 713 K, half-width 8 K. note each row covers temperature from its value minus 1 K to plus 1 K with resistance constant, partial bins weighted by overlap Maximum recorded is 21.52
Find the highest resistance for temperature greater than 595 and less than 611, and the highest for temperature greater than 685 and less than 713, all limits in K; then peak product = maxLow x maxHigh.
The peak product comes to 483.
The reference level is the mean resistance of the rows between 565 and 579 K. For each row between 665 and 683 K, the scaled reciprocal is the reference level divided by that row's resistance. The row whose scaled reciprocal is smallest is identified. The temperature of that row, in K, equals 680.0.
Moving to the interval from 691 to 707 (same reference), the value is 692.0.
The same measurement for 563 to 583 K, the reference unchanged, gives 576.0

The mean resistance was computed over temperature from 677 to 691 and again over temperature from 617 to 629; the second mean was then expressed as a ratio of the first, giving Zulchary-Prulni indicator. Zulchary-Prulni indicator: 0.92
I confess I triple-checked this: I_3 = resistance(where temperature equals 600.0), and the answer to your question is 18.48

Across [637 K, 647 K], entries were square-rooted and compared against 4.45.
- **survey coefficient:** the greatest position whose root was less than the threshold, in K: 646.0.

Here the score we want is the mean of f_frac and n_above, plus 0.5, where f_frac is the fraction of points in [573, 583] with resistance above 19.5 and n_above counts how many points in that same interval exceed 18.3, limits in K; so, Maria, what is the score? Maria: 1.5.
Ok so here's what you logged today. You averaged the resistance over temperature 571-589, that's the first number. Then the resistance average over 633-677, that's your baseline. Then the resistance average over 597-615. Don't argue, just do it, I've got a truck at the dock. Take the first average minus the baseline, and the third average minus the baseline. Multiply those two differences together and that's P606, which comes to 1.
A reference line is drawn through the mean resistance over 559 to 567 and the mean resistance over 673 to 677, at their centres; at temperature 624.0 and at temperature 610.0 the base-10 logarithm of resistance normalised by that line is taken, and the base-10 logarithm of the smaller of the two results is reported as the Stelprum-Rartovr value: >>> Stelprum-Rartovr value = -2.5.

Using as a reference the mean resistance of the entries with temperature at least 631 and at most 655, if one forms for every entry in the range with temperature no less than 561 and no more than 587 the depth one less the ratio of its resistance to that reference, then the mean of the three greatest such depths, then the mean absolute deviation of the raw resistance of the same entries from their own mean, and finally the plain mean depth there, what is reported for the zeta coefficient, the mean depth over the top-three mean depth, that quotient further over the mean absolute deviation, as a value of 1.8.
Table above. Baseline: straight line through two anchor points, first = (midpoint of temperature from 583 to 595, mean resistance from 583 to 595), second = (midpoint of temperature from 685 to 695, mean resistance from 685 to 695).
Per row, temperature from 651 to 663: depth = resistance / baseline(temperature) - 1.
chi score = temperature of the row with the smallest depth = 662.0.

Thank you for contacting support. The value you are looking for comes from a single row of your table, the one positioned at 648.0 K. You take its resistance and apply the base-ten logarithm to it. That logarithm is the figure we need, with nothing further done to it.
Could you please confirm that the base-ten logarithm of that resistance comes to 1.30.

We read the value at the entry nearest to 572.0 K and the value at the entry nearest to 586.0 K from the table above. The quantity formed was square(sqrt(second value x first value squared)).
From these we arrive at 5968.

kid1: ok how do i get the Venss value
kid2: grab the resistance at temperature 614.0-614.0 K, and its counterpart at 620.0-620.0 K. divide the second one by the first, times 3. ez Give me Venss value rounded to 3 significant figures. 2.99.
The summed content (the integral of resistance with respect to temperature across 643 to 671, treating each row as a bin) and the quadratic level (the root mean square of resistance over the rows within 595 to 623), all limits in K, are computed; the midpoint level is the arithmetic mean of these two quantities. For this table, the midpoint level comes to 244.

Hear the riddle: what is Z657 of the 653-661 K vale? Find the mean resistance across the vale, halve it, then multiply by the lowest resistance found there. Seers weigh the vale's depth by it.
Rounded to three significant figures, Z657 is 128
